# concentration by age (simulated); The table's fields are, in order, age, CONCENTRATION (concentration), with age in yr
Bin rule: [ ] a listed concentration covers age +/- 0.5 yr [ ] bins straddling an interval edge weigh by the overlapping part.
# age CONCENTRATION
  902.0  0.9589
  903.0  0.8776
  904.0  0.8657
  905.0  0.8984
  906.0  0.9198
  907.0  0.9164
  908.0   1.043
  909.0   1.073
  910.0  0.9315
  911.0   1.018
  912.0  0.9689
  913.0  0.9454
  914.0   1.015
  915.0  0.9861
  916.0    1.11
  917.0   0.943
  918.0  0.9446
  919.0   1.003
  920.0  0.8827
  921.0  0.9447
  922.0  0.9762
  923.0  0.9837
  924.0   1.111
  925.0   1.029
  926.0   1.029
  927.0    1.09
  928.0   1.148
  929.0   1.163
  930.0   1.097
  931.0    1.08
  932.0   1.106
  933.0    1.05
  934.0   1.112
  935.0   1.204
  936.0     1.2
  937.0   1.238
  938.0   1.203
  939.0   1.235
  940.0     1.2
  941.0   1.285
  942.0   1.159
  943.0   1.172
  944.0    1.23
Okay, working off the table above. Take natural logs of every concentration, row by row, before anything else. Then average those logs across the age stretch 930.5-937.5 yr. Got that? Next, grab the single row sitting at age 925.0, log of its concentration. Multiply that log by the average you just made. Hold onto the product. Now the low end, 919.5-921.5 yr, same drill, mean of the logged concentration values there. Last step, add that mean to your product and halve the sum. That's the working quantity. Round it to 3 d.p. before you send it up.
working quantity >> -0.044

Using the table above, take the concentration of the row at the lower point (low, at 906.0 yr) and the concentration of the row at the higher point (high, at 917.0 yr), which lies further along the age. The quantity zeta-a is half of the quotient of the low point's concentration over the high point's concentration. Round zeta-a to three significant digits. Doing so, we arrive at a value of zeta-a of 0.488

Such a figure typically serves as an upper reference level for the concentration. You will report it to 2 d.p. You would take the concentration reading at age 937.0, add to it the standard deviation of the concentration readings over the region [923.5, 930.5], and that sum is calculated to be 1.29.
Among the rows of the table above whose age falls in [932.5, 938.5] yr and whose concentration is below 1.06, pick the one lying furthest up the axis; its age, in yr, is 933.0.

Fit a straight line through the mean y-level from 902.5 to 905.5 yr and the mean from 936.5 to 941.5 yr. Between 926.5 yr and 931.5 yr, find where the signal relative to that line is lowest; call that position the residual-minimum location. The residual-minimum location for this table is 931.0 yr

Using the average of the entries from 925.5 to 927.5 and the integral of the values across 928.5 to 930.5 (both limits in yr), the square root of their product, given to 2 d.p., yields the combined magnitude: 1.55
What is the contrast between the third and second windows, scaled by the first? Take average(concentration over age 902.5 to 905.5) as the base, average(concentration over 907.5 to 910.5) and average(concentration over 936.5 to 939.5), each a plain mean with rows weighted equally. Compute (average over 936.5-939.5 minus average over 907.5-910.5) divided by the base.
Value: 0.24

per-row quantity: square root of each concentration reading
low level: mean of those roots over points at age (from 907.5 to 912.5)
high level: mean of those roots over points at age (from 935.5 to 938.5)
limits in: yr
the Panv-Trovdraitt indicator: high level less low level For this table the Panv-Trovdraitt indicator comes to 0.10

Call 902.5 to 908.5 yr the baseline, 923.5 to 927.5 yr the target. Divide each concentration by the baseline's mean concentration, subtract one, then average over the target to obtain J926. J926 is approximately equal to 0.16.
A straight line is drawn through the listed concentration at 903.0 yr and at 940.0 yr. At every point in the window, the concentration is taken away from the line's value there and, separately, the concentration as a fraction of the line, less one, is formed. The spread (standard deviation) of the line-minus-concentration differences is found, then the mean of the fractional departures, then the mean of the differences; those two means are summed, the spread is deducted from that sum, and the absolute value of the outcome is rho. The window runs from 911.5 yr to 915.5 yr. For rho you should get 0.02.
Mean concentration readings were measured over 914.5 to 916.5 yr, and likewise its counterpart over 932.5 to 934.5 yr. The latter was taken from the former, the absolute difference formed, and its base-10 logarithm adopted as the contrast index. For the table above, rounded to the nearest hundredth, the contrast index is -1.48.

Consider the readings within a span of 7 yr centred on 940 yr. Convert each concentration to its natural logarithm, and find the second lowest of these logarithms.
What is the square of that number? 0.025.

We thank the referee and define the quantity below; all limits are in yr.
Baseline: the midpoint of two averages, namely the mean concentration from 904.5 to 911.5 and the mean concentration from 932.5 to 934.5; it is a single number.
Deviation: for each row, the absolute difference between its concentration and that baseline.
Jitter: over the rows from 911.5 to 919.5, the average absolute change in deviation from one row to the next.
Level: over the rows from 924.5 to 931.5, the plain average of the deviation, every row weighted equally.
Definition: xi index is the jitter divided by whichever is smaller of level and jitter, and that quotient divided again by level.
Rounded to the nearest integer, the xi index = 15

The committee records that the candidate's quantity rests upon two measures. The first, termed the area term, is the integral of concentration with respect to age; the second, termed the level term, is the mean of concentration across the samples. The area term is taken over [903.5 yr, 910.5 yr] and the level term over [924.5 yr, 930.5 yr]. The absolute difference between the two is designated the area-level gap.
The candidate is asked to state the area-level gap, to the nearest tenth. 5.6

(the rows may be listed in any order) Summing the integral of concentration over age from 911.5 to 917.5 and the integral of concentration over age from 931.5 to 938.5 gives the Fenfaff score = 14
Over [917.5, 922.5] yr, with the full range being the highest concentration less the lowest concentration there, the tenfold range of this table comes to 1.20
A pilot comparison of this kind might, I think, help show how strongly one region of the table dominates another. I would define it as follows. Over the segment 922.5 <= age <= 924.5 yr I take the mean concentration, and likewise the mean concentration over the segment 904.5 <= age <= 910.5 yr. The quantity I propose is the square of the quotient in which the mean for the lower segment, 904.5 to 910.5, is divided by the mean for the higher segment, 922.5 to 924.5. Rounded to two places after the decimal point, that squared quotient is 0.85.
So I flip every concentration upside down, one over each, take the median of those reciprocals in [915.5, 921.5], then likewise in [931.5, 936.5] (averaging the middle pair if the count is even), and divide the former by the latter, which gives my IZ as 1.18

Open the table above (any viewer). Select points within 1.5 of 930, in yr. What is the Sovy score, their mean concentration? 1.11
